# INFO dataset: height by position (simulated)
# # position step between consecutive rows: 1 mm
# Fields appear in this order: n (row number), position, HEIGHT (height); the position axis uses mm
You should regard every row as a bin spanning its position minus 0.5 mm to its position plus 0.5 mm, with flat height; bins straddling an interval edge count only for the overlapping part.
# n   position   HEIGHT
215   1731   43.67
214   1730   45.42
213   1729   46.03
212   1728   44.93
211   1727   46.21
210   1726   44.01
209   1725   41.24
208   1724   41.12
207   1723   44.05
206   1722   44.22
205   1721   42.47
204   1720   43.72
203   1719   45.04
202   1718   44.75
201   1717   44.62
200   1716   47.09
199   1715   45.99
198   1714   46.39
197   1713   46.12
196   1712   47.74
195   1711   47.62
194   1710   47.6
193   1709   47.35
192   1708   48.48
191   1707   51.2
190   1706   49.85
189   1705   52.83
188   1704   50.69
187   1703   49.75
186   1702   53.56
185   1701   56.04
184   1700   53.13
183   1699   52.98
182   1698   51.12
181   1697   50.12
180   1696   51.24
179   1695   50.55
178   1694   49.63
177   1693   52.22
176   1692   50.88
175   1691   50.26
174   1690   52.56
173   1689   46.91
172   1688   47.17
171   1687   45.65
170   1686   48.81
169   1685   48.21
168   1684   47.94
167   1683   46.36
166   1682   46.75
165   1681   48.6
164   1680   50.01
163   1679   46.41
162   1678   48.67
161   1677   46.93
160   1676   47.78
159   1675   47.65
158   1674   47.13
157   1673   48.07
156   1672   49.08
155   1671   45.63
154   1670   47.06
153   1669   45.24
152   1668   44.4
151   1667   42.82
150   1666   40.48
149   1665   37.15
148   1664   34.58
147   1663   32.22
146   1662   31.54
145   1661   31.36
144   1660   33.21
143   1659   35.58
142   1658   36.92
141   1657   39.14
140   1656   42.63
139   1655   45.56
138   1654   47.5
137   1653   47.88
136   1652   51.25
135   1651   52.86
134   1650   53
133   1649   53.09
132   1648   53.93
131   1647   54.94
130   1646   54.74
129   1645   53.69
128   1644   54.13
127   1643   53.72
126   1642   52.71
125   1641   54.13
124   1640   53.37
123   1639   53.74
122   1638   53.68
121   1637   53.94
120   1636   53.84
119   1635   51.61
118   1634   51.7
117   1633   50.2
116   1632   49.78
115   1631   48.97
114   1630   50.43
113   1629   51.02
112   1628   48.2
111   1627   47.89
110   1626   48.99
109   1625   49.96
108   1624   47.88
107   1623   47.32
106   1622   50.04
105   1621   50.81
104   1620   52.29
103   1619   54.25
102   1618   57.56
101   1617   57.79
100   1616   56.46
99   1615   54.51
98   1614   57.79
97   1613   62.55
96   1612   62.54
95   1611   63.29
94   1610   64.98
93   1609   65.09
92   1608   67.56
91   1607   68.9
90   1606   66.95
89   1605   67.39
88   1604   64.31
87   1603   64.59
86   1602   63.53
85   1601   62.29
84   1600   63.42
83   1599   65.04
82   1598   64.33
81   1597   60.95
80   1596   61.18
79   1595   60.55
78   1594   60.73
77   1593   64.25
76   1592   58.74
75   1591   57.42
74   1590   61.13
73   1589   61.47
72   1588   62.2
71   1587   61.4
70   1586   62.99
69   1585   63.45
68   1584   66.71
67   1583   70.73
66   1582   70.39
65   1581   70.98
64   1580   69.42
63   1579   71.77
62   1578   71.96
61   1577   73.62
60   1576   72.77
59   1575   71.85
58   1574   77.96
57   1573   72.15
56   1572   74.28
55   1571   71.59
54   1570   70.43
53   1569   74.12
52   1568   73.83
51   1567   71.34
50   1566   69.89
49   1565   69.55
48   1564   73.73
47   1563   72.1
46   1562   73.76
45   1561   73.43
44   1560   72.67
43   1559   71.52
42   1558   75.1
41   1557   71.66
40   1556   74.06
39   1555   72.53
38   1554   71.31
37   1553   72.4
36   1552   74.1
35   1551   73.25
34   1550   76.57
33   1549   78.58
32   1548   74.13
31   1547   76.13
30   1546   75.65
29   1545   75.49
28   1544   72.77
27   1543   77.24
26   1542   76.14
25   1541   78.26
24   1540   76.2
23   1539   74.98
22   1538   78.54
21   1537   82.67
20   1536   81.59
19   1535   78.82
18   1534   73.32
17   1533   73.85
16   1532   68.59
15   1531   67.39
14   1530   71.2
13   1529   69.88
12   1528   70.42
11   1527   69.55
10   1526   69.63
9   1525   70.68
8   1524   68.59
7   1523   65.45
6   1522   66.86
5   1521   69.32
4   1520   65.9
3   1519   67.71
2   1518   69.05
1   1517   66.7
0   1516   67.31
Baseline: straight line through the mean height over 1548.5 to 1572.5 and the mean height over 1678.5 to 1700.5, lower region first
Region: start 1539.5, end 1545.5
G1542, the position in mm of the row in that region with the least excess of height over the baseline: 1544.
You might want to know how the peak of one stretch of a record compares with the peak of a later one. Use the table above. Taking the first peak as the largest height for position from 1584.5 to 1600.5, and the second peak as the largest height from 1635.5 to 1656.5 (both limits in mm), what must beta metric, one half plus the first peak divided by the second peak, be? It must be 1.68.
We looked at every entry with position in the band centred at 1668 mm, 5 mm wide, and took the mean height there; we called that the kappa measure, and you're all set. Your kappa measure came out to 44.0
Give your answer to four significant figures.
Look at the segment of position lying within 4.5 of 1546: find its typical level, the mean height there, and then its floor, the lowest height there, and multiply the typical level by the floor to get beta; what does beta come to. 5520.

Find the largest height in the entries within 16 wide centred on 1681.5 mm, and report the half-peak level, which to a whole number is 25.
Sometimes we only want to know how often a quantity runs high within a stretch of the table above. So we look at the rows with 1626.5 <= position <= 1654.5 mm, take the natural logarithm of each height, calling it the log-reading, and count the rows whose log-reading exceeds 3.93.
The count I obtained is 20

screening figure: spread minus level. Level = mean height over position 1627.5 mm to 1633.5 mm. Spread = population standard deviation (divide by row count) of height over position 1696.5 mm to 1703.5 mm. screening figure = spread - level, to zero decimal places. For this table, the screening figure -48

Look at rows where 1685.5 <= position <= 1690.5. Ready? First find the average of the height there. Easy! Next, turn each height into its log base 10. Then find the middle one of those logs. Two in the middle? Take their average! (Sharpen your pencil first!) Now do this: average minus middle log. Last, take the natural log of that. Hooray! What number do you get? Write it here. 3.84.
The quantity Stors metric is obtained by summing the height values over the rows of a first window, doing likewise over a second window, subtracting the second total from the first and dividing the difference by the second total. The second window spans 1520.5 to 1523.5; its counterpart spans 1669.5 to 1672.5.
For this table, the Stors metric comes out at -0.30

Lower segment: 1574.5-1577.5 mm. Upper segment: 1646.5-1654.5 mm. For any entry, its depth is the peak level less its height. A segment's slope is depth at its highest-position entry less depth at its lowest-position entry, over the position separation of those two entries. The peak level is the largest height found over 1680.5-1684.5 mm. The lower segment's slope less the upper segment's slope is -1.9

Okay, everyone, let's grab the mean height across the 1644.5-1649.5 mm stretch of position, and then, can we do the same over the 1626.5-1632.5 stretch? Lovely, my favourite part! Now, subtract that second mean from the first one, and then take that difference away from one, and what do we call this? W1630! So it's -4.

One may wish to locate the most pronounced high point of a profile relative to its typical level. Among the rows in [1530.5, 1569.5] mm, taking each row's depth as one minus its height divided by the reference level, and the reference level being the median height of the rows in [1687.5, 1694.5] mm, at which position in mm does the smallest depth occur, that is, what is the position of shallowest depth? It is 1537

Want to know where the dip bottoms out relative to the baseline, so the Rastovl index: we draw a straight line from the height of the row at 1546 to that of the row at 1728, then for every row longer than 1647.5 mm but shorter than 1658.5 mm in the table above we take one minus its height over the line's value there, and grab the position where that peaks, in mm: 1658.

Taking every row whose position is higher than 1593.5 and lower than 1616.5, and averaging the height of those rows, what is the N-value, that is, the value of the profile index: 63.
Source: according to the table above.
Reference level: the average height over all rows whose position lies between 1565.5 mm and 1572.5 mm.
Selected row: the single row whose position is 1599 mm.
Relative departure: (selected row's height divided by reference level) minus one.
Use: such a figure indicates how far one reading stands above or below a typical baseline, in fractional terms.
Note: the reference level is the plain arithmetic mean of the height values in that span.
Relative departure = -0.10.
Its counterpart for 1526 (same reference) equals -0.04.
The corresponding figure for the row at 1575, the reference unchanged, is -0.01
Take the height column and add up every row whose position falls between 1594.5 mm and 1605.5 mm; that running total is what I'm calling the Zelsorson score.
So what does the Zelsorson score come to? 698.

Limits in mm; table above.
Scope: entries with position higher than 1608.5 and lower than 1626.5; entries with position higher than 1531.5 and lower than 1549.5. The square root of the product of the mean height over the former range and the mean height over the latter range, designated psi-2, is 65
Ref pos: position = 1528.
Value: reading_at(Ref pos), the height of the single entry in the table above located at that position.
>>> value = 70.42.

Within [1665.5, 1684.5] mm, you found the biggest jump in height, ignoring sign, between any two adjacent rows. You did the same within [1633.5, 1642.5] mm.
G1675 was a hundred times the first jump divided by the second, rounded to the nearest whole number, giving 161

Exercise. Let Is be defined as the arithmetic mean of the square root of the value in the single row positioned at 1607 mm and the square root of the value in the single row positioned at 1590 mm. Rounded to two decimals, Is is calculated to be 8.06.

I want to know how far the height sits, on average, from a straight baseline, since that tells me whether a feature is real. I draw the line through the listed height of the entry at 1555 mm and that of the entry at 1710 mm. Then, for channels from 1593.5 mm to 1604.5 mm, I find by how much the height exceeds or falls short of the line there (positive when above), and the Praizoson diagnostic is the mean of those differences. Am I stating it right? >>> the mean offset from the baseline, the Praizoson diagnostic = -3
